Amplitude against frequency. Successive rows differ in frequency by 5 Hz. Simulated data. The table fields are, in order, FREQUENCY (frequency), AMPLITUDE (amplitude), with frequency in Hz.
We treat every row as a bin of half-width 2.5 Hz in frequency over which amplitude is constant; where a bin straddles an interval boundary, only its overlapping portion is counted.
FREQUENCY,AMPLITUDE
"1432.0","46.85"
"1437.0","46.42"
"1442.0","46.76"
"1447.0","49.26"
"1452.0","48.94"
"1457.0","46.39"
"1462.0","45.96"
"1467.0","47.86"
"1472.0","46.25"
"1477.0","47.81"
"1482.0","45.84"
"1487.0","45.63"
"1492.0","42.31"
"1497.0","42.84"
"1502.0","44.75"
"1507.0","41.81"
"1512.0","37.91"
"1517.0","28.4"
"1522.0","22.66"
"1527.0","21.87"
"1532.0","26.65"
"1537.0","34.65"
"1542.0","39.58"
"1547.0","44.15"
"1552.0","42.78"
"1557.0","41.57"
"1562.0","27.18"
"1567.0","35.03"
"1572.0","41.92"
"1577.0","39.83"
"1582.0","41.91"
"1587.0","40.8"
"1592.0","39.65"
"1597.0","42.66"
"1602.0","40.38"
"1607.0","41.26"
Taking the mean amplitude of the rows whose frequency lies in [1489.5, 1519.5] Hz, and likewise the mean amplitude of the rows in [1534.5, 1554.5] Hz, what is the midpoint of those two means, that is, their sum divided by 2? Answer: 40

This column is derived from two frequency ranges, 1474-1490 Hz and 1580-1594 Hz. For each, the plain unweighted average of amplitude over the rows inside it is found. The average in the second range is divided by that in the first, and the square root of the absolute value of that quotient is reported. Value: 0.94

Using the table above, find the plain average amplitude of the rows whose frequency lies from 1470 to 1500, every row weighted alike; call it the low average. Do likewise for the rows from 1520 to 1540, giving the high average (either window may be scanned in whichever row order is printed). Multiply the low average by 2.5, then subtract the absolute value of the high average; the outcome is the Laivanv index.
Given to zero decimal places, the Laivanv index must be 86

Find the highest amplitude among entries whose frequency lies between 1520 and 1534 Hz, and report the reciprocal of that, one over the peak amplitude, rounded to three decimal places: 0.038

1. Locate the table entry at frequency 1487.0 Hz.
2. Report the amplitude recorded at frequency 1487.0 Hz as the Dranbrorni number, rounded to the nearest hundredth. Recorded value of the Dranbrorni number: 45.63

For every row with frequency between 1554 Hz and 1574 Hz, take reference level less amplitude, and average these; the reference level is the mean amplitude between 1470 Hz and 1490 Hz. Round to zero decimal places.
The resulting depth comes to 10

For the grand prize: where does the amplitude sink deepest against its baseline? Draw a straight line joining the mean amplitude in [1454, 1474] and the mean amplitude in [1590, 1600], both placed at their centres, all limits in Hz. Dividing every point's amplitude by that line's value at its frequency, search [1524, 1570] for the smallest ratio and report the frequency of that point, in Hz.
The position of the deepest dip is 1527.0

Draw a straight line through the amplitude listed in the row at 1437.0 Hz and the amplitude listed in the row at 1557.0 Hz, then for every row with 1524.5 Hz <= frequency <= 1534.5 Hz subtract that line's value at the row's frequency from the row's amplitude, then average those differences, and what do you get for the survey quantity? -18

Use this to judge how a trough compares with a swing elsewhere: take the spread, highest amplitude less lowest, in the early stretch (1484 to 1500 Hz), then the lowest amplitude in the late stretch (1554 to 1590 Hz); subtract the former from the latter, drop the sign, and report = 23.9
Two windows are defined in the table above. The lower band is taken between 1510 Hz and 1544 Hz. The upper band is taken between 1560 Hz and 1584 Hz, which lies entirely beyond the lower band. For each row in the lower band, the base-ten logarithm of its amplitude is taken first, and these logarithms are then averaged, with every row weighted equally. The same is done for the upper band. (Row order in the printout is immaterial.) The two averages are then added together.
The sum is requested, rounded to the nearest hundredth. 3.03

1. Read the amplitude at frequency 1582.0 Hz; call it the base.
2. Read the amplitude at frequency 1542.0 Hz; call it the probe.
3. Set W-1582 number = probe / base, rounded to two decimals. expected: 0.94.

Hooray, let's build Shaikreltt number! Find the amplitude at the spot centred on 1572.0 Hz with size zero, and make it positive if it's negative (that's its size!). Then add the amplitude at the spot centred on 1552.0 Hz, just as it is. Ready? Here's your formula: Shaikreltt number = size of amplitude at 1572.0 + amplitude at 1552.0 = 85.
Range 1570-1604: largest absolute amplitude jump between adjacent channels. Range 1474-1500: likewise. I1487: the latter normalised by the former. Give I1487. 1.10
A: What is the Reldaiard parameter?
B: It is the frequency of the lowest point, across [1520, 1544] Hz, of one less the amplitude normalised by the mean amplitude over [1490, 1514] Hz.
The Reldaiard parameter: 1542.0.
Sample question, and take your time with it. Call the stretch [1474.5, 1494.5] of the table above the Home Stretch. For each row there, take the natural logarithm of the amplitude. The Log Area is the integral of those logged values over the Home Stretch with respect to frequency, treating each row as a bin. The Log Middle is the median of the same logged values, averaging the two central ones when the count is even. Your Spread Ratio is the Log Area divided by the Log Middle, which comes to 20.0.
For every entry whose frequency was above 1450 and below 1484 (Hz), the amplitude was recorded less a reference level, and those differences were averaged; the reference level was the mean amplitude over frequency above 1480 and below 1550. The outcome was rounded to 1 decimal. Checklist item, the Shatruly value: 9.9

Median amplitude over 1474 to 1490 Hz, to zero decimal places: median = 46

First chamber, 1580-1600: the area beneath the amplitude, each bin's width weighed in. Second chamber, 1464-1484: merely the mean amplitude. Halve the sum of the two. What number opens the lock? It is 436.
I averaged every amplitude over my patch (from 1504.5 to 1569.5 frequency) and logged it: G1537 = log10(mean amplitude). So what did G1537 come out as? 1.53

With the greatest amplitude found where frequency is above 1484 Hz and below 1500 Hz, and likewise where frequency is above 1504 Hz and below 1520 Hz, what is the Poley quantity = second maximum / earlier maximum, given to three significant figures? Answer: 0.916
